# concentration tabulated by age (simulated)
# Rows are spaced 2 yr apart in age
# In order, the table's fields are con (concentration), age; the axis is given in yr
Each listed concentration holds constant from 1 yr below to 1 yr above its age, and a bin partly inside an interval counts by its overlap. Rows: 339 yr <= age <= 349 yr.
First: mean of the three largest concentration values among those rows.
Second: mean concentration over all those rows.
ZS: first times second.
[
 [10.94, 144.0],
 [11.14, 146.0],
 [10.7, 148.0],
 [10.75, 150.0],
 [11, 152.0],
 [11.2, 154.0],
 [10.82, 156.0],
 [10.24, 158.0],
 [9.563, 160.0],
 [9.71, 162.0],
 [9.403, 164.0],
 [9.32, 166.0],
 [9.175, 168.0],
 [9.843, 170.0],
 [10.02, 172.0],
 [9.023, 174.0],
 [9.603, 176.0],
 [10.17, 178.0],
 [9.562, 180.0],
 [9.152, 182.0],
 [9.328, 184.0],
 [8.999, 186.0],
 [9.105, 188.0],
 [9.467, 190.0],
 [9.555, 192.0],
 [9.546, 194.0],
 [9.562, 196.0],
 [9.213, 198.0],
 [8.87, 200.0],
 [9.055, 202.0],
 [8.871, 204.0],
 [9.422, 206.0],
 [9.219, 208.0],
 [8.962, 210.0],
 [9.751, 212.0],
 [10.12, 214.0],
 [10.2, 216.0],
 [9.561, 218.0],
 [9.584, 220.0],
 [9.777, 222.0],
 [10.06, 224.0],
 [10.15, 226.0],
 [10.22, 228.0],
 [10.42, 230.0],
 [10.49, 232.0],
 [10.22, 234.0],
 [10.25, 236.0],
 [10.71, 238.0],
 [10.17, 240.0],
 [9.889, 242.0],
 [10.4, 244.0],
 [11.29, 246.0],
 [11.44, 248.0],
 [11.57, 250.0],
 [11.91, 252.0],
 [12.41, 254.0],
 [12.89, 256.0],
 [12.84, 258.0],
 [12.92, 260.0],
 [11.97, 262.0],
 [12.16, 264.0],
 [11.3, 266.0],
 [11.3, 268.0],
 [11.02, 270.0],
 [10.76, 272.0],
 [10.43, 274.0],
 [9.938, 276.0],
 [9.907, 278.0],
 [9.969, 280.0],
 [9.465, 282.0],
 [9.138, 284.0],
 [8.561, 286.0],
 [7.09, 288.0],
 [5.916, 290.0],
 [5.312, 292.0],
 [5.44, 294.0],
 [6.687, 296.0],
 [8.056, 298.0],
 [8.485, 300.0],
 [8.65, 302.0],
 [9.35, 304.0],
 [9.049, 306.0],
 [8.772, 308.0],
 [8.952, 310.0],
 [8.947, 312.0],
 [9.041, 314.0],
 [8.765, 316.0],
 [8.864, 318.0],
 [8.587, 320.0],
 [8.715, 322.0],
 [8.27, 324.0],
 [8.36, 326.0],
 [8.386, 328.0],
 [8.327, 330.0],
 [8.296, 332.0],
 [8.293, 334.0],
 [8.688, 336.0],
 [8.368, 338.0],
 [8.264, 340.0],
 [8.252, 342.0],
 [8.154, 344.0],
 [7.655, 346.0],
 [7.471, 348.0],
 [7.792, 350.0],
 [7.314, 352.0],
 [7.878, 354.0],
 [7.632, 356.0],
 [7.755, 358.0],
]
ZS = 65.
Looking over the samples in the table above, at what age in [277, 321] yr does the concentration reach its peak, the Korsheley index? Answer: 280.0 yr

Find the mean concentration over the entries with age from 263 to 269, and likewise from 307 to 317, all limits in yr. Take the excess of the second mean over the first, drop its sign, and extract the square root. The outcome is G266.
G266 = 1.64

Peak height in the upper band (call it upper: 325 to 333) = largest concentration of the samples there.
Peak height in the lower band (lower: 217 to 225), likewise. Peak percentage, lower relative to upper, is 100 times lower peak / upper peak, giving 120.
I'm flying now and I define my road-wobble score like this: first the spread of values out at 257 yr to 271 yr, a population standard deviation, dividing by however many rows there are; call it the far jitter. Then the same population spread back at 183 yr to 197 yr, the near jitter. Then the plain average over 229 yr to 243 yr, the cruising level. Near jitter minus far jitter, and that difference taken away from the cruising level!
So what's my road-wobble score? 10.8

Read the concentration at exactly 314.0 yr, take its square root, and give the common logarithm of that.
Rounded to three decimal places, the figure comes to 0.478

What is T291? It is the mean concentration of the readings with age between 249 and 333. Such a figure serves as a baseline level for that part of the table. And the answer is 9.45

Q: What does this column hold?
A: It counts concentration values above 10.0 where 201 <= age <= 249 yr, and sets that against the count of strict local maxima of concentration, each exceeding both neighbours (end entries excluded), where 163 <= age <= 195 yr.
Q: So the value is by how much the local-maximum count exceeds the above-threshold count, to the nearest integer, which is -10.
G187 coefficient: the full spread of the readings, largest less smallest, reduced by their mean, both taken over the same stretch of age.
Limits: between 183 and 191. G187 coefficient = -8.8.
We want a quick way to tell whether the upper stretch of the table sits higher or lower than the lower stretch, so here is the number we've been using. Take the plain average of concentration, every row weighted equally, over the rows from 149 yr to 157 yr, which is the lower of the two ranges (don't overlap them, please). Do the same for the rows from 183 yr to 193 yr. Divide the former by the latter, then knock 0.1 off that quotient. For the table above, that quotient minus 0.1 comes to 1.08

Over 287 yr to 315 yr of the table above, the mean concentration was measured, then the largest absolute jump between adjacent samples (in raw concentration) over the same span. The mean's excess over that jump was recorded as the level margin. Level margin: 6.5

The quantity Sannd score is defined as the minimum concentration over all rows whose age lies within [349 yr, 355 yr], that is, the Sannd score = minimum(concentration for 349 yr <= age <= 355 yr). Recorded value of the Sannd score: 7.314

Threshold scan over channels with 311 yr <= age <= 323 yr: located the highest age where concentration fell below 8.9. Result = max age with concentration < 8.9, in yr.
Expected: 322.0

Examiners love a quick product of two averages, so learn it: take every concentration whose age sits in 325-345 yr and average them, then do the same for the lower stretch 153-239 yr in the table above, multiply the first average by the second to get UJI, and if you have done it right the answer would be 81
